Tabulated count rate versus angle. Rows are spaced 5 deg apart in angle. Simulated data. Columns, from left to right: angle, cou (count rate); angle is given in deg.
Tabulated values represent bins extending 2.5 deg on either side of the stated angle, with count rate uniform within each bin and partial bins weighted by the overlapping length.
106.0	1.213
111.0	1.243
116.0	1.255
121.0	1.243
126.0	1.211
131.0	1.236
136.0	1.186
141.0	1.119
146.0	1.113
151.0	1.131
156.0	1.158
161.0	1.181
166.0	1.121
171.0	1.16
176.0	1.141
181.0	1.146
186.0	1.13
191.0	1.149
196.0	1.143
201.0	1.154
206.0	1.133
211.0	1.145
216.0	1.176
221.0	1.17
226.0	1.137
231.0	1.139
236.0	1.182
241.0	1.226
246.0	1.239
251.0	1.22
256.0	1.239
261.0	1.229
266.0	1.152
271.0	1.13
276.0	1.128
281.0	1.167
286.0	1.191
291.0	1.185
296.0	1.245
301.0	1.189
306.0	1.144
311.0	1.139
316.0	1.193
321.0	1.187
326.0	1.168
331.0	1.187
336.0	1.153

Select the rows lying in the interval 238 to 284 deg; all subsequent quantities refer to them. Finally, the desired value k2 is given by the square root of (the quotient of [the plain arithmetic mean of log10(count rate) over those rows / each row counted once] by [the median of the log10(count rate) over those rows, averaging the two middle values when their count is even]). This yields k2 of 0.94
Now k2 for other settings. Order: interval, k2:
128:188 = 1.03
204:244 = 1.02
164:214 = 0.99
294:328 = 0.98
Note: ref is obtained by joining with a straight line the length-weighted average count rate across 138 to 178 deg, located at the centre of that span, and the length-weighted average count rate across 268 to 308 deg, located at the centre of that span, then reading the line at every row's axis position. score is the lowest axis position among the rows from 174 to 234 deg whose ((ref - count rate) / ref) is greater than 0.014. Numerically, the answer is 186.0 deg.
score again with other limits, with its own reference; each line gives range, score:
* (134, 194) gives 141.0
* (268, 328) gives 271.0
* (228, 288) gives 231.0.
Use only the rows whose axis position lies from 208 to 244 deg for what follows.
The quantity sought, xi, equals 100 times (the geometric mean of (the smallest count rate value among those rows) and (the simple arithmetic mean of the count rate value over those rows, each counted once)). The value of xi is 115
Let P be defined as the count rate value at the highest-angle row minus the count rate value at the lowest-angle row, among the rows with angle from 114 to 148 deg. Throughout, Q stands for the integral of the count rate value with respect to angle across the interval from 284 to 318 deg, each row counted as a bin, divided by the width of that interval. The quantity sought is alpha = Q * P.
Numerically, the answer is -0.17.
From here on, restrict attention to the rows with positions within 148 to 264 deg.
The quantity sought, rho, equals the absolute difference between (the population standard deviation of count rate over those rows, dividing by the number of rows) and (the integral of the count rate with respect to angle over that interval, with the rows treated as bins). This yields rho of 135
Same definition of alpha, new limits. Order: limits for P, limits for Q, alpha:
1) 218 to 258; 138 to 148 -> 0.08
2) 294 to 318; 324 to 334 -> -0.06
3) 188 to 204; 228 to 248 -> 0.01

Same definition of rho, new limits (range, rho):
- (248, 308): 71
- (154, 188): 39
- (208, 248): 47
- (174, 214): 46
